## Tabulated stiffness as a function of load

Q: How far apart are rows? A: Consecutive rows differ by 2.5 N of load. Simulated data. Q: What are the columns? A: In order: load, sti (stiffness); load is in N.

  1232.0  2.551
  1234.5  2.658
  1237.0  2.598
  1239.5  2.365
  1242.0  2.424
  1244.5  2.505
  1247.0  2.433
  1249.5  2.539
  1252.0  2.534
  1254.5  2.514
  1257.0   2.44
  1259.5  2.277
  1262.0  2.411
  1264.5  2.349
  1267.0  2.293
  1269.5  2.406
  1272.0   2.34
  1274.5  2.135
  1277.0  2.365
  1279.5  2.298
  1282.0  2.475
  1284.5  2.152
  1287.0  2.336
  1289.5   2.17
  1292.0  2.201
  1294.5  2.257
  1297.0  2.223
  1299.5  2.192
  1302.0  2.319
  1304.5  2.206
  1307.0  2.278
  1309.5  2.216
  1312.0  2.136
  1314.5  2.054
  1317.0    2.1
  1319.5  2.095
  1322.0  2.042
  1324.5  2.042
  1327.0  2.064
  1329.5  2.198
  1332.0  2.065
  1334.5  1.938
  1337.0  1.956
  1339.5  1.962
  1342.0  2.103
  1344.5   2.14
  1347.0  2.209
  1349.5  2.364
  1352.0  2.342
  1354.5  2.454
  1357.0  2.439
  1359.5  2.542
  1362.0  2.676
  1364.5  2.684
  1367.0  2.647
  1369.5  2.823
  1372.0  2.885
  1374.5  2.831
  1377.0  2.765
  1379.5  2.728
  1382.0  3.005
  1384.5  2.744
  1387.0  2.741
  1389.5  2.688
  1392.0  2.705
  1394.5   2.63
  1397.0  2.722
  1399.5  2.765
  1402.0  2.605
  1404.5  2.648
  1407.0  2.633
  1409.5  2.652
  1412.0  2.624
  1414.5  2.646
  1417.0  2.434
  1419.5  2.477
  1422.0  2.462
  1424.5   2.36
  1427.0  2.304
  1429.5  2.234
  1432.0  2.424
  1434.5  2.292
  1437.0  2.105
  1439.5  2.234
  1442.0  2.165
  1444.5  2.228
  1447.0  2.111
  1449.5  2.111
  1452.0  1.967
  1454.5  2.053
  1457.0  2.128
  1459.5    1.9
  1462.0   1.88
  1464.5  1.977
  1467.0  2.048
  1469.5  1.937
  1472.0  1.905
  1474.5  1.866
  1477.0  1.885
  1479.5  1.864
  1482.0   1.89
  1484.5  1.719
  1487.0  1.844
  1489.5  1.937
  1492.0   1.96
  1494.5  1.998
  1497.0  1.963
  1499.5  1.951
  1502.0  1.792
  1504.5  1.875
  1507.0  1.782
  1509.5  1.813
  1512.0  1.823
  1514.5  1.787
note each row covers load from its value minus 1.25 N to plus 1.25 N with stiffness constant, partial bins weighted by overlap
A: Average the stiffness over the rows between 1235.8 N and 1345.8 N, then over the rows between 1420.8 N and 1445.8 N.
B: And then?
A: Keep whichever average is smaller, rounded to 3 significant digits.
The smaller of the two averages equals 2.25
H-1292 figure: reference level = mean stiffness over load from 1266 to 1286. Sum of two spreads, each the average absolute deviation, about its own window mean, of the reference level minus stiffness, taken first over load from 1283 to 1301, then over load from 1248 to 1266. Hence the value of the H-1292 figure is 0.125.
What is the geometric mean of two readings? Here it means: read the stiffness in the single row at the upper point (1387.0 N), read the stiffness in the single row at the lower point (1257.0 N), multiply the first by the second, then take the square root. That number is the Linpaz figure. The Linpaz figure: 2.6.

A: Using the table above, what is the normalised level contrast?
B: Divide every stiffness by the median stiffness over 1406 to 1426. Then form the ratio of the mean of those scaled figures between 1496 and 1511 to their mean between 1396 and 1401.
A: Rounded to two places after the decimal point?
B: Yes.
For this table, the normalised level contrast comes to 0.68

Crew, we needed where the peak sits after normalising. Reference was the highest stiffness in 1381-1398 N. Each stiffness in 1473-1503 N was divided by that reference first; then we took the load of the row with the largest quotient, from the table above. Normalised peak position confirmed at 1494.5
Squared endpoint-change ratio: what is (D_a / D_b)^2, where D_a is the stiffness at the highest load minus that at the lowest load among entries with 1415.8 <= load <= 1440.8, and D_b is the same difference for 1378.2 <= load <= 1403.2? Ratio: 2.6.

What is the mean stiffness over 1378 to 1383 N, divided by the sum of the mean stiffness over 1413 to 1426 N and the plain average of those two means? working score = 0.56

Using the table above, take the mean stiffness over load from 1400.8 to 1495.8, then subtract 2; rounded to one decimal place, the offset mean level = 0.2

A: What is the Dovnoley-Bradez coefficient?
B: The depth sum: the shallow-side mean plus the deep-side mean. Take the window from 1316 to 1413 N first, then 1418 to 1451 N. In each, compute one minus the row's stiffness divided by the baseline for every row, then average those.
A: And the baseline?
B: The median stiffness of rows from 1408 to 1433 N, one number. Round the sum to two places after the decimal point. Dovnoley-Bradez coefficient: 0.06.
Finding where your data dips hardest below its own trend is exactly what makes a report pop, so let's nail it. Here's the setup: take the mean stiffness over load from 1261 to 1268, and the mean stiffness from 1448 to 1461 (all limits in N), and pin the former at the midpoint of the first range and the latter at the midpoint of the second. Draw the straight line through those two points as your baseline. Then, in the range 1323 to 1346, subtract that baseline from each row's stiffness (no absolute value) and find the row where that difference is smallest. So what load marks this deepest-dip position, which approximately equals 1334.5 N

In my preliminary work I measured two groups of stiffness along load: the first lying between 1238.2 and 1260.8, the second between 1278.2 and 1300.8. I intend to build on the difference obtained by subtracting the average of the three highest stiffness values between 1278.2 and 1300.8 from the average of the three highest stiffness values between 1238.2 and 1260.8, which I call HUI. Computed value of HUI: 0.16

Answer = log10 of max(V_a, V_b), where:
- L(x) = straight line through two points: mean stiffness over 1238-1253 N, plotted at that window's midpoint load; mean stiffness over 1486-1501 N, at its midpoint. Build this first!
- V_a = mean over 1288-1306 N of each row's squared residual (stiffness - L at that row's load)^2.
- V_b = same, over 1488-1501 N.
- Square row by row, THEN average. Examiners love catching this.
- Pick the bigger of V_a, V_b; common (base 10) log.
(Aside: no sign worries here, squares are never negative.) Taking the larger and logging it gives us -1.69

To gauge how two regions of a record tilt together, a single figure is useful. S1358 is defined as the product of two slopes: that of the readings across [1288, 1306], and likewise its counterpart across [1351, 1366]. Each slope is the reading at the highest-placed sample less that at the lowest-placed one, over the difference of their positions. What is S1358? 0.0001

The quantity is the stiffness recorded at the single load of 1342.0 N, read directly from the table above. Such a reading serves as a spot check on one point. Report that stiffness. 2.103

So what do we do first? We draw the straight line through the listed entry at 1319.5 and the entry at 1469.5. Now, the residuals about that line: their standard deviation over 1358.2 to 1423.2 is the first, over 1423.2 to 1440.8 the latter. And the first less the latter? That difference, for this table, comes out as 0.02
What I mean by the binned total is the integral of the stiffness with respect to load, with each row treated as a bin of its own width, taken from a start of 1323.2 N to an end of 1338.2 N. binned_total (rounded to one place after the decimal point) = 30.7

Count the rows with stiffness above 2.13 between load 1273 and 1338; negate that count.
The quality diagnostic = -17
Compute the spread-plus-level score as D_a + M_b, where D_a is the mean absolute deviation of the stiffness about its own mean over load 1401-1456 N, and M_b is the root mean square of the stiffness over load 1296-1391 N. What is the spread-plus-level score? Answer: 2.57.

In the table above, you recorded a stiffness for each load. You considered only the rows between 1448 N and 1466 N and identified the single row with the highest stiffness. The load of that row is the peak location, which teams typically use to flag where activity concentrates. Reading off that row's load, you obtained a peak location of 1457.0 N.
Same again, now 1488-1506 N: 1494.5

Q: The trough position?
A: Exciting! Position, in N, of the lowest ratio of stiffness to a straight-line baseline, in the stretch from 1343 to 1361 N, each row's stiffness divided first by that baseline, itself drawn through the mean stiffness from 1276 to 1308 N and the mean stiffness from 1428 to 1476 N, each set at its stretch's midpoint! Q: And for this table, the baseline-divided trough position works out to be 1344.5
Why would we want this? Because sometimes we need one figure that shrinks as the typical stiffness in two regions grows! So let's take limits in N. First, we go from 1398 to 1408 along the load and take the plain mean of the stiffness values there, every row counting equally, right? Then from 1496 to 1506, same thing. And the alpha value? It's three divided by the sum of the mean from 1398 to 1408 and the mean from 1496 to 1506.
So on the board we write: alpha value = 0.66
